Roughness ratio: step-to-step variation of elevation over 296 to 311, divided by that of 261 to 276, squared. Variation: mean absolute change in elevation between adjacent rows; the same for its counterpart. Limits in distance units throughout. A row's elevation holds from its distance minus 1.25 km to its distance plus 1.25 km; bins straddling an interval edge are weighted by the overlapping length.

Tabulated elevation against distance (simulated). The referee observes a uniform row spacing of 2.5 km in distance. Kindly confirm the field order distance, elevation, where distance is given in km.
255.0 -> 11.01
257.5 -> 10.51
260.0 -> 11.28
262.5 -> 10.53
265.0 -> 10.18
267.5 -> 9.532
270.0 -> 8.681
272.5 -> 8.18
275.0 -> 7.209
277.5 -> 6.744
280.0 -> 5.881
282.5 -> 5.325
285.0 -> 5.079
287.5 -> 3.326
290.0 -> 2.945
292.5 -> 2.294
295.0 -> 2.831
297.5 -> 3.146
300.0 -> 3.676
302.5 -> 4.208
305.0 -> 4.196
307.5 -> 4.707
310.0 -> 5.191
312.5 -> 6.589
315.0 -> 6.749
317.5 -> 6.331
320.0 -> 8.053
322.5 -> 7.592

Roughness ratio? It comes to 0.39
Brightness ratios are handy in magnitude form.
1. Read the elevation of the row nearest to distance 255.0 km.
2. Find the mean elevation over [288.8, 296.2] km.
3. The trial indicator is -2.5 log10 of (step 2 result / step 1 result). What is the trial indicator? 1.5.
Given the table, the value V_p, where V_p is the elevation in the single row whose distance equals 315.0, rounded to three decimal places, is 6.749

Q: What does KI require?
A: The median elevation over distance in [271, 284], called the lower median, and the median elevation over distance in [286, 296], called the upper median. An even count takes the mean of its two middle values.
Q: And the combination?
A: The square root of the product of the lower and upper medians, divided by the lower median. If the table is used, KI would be 0.65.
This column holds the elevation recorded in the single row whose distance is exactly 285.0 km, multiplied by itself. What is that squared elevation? 26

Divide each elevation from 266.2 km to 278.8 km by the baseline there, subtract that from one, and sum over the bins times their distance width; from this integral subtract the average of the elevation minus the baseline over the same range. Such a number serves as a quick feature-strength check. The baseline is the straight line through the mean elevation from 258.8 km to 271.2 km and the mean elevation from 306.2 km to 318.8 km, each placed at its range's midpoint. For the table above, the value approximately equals 3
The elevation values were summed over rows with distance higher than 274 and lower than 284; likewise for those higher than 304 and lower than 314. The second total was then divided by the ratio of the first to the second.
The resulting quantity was 17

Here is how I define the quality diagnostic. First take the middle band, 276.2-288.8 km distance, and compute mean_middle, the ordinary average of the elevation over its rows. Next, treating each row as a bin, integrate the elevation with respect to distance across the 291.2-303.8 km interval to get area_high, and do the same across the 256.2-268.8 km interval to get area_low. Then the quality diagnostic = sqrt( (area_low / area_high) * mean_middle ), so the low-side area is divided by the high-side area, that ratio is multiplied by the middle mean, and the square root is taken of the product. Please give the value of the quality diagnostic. 4.1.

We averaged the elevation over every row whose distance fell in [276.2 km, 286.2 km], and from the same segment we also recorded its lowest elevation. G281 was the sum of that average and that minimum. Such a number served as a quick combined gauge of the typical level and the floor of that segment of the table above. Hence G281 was 10.8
